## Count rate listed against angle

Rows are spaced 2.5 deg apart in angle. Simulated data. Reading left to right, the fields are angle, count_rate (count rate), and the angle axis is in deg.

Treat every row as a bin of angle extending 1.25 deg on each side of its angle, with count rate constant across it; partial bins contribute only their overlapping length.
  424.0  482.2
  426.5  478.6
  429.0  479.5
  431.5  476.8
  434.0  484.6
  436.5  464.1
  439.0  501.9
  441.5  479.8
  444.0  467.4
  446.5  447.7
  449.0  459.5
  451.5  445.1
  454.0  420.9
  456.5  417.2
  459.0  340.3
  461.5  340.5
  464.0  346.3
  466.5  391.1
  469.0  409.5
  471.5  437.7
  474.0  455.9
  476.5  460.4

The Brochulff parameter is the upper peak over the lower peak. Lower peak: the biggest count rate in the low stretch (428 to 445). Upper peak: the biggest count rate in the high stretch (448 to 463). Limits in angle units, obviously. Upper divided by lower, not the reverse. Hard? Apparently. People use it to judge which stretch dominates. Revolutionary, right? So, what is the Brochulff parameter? 0.92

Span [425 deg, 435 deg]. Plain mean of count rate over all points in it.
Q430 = 480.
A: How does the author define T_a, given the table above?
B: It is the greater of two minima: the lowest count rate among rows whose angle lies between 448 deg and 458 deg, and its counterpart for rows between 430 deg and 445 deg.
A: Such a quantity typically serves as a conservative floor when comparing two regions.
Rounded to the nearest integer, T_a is 464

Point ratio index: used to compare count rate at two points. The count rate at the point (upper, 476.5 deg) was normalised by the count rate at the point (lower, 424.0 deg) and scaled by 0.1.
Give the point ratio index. 0.095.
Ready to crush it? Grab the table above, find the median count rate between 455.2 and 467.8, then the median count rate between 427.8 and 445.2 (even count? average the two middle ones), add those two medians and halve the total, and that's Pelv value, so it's 413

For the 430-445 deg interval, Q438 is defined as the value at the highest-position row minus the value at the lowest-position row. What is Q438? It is -9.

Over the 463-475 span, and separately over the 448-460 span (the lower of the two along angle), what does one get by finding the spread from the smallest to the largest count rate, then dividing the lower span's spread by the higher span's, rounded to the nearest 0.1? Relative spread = 1.1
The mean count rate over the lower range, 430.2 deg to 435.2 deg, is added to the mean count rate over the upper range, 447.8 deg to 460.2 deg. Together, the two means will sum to 897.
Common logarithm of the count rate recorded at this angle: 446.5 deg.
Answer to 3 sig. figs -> 2.65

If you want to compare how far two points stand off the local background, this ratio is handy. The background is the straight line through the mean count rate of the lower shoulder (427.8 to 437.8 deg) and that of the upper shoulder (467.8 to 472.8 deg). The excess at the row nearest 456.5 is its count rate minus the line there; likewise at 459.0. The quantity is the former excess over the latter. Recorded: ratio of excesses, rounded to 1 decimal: 0.3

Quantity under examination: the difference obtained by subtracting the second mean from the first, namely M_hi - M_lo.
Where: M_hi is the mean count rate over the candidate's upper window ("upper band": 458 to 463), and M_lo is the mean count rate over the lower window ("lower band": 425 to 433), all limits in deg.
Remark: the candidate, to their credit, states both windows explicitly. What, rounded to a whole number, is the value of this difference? -138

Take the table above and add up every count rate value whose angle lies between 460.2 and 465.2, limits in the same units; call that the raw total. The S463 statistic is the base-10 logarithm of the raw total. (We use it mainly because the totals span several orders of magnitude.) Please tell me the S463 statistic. 2.84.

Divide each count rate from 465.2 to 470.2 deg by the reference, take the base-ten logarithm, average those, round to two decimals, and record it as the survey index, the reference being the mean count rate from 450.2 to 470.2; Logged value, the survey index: 0.01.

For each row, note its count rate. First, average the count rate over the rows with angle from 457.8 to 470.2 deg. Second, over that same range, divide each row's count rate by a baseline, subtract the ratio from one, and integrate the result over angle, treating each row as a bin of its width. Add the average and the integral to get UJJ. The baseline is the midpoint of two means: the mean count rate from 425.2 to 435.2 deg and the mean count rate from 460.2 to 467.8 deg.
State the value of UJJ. 367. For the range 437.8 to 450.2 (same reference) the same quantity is 470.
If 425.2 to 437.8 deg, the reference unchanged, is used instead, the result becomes 475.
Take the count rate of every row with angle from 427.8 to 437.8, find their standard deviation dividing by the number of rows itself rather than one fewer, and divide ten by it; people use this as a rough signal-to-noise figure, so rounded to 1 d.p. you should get 1.3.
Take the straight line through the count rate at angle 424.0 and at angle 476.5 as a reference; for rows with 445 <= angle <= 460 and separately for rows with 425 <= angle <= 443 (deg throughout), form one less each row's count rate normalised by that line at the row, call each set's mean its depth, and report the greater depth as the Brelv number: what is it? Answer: 0.10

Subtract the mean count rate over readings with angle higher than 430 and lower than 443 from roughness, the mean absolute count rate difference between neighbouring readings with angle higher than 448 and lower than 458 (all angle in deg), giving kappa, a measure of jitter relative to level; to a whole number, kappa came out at -467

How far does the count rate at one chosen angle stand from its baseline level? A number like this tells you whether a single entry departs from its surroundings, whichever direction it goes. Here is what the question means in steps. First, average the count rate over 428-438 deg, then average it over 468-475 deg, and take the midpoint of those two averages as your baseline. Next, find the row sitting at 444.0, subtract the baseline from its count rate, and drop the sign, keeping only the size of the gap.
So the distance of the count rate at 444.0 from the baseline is 12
